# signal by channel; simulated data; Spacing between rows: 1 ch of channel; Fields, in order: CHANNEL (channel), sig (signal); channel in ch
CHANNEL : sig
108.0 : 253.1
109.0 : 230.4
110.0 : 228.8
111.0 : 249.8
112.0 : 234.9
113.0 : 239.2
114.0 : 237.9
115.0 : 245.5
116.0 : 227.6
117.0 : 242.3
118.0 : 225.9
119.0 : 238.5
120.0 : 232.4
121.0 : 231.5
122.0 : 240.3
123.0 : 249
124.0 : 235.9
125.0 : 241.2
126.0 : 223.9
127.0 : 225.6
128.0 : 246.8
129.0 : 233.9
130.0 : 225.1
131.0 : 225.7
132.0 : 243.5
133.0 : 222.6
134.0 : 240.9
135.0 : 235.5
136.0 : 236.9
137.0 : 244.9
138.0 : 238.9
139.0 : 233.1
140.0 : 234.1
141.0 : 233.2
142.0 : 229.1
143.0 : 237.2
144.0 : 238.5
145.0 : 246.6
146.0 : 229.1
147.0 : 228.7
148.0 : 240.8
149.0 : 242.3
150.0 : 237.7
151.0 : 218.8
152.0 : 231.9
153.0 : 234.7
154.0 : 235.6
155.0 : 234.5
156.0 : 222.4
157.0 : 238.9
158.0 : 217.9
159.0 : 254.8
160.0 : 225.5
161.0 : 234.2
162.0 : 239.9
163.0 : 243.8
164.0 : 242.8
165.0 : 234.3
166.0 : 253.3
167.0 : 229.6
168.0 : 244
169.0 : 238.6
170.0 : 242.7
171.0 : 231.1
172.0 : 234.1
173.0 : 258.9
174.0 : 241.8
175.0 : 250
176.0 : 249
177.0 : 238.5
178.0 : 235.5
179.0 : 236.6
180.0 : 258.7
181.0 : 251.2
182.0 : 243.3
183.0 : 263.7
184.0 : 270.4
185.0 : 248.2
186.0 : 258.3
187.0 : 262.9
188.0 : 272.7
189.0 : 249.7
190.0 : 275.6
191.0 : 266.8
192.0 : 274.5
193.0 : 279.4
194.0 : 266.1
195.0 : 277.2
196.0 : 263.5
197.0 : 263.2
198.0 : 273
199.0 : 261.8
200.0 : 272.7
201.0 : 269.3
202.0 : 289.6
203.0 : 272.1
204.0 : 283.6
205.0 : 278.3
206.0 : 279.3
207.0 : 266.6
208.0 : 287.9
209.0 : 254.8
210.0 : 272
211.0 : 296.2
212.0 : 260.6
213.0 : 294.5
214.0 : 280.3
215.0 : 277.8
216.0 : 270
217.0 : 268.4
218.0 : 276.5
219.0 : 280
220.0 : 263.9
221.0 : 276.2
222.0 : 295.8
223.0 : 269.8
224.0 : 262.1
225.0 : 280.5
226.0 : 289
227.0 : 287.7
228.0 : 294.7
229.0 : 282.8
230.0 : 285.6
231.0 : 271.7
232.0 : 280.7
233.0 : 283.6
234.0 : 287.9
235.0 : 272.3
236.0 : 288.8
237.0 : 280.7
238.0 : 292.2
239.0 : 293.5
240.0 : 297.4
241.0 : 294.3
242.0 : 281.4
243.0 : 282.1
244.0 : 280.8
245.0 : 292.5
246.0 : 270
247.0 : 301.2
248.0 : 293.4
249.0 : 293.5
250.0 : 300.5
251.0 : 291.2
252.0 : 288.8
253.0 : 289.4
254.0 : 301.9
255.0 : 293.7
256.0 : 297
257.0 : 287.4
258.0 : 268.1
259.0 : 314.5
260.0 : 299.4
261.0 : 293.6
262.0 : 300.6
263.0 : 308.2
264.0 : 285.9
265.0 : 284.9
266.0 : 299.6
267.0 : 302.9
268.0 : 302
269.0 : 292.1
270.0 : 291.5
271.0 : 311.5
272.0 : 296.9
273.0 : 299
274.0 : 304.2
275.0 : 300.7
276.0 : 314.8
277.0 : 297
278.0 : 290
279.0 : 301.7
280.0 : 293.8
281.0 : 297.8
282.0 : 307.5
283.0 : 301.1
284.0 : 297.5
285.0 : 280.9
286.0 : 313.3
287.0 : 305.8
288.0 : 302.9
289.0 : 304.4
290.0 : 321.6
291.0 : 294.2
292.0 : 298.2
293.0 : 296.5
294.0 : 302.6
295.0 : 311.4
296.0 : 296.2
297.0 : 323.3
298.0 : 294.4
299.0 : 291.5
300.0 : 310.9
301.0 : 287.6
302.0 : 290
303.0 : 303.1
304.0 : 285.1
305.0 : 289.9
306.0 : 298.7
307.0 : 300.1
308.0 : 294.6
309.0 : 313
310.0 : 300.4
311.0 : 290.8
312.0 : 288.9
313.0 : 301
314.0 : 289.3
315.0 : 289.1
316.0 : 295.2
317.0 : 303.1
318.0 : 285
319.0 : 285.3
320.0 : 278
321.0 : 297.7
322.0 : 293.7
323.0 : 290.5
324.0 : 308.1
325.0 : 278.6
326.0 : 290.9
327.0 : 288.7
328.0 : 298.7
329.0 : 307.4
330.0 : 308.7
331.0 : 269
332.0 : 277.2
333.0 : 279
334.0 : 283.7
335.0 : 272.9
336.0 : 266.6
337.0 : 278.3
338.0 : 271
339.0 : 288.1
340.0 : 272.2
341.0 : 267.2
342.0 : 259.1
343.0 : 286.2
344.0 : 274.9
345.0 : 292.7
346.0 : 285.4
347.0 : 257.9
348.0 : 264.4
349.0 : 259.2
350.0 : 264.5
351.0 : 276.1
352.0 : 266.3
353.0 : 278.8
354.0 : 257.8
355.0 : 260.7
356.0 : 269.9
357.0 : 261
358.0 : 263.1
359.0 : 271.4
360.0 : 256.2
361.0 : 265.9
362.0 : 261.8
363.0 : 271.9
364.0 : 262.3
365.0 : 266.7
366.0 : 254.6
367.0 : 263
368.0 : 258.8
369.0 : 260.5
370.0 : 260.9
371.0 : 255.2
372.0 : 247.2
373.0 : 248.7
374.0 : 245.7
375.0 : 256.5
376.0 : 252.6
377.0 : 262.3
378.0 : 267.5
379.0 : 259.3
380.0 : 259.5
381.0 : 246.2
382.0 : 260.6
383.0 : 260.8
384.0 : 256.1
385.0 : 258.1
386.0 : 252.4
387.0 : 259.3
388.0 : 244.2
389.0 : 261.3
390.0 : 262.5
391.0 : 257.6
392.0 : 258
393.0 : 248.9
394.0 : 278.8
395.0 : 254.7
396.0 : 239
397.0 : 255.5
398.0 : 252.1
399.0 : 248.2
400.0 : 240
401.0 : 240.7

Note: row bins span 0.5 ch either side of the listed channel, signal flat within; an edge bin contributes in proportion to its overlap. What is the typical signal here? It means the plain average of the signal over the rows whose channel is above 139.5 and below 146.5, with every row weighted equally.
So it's 235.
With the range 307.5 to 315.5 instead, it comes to 296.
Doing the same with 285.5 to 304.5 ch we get 302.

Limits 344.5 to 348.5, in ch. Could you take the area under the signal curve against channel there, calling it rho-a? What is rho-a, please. 1100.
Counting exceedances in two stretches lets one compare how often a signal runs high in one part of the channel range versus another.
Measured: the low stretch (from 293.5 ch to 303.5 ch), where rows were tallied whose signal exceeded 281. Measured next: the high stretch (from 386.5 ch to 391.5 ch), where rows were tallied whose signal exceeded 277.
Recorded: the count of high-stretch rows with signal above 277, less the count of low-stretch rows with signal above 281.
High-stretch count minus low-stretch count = -10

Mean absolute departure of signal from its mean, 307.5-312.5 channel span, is 7.3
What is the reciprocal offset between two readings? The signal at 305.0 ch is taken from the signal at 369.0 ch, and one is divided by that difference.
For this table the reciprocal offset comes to -0.03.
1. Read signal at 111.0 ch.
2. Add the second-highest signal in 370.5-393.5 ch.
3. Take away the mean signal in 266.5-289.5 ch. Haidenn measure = 212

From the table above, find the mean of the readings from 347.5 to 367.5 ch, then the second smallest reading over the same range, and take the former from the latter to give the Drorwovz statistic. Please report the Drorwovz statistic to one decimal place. -8.6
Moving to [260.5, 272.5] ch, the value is -11.6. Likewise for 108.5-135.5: -11.5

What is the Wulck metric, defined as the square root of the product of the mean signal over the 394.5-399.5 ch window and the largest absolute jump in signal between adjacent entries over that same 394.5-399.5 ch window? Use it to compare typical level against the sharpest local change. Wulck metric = 64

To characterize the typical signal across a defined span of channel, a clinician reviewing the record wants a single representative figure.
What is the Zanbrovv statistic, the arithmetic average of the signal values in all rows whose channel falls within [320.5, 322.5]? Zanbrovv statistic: 296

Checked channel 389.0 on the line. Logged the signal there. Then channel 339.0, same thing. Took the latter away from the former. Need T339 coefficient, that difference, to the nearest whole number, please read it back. -27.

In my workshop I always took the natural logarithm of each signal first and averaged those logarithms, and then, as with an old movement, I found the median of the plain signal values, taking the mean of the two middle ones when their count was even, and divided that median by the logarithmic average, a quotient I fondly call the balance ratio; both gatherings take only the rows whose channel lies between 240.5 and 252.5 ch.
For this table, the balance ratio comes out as 52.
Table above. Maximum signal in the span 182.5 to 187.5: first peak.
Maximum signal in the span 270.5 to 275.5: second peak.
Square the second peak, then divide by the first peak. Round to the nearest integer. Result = 359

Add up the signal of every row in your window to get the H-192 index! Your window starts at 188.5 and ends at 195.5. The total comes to 1889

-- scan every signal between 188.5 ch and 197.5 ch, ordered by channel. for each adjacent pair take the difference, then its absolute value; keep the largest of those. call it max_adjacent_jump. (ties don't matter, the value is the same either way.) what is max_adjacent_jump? 26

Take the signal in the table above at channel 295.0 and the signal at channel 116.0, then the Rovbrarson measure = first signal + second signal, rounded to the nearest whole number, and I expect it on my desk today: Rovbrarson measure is 539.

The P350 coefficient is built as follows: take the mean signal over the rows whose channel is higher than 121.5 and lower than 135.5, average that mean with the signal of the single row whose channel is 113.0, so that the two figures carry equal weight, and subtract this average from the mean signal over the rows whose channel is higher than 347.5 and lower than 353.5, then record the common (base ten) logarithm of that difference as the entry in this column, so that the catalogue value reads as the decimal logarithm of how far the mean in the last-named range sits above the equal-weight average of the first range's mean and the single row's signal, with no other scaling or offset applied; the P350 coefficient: 1.49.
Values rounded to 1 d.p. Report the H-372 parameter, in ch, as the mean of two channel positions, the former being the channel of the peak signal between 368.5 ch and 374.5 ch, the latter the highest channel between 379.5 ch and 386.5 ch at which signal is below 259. 378.0 ch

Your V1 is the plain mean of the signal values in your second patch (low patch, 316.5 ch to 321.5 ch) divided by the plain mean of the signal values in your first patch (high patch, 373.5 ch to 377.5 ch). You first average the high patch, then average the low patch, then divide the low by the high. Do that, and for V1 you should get 1.14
